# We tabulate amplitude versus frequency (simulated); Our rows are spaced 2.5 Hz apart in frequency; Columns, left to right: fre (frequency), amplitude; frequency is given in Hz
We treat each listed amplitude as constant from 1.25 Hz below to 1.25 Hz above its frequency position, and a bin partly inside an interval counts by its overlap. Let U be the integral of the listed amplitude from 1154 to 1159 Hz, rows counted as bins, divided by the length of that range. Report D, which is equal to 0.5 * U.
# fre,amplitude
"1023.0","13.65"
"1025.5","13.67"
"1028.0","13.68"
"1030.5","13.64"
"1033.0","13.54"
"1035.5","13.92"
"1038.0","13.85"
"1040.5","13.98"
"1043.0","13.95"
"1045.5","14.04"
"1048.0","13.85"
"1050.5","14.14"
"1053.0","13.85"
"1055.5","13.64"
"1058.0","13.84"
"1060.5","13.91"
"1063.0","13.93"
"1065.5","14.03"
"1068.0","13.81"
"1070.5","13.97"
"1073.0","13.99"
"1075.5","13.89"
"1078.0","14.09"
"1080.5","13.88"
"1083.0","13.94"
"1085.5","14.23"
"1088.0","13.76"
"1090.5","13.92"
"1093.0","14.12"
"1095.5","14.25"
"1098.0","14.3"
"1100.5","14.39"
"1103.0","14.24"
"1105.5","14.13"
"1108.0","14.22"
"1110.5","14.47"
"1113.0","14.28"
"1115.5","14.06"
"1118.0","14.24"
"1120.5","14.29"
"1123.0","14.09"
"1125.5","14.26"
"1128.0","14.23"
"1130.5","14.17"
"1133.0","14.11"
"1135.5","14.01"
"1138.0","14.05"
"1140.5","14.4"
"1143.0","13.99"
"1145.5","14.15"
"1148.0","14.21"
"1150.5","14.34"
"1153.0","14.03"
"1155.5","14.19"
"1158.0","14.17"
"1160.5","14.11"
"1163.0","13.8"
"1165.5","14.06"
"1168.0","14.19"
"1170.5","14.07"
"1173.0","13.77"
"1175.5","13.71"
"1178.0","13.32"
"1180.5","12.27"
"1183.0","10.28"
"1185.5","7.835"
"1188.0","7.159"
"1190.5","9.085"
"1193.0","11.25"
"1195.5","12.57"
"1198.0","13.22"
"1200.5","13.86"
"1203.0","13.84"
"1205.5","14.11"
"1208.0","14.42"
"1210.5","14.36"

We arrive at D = 7.09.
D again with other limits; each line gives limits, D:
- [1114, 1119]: 7.08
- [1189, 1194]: 4.98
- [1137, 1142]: 7.11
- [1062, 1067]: 6.99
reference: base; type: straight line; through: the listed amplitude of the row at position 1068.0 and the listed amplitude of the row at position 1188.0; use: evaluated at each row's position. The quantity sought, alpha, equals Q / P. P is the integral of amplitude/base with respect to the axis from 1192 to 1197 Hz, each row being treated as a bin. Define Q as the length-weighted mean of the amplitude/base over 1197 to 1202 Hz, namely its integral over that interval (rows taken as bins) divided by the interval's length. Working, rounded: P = 9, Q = 2.1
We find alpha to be 0.24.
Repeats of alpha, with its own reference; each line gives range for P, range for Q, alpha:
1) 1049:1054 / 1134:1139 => 0.29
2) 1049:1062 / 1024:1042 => 0.07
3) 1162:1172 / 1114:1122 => 0.08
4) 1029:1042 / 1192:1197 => 0.15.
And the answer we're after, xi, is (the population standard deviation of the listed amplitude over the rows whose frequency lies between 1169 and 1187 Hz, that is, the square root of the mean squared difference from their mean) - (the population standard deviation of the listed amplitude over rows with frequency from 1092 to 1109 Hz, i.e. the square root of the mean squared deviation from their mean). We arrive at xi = 2.1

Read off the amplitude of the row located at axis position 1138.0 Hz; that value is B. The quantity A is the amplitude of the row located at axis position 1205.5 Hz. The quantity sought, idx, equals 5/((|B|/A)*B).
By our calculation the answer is 0.36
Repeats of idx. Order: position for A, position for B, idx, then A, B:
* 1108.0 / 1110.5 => 0.34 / 14.22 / 14.47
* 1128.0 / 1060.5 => 0.37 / 14.23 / 13.91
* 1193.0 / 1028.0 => 0.30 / 11.25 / 13.68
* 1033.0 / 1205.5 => 0.34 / 13.54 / 14.11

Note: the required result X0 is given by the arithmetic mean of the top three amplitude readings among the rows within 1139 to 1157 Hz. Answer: 14.32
